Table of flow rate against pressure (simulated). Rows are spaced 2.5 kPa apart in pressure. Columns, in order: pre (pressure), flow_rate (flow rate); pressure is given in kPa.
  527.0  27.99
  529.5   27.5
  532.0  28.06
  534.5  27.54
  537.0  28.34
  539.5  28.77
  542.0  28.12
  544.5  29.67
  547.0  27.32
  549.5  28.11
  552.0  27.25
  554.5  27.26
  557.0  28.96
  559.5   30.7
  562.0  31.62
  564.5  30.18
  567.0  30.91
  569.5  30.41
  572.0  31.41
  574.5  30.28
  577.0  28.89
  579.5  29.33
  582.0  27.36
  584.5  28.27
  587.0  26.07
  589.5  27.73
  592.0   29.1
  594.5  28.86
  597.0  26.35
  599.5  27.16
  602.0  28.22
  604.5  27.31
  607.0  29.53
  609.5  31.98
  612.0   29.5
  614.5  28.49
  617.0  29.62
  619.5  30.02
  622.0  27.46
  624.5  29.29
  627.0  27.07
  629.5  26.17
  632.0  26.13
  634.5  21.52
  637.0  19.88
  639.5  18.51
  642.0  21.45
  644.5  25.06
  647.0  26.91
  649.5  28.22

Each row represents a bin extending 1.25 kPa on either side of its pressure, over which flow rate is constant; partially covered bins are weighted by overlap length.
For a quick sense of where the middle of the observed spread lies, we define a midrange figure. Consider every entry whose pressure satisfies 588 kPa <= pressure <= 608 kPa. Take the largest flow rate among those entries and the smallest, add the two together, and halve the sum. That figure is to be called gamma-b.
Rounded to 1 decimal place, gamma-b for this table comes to 27.9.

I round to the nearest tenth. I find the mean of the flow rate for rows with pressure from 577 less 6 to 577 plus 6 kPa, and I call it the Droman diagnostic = 29.5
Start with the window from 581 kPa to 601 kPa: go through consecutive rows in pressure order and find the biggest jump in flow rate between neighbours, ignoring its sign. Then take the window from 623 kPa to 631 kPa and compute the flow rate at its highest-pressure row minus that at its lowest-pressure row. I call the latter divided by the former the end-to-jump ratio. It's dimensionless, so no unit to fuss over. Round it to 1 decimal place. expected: -1.2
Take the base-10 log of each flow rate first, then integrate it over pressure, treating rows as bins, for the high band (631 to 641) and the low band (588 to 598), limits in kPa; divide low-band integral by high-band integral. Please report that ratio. 1.09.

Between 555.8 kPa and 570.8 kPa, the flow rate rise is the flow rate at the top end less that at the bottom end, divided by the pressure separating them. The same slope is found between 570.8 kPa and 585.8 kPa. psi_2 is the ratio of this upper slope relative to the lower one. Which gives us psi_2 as -2.2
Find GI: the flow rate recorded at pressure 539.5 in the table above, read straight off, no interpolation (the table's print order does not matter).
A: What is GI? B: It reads 28.77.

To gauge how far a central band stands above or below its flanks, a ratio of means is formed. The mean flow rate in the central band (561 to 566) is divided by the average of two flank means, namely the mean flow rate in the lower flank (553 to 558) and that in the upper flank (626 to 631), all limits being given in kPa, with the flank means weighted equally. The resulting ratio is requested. 1.13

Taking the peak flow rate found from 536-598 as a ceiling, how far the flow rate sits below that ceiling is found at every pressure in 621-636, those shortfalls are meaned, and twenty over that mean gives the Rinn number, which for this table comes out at 3.7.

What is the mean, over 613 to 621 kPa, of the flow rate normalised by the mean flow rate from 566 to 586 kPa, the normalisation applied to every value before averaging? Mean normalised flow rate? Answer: 0.992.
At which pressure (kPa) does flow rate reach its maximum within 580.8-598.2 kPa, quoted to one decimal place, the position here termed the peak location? 592.0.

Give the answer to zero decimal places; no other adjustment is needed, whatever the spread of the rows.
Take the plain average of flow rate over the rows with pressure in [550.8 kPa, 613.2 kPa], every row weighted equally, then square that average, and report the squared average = 840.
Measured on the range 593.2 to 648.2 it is 711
